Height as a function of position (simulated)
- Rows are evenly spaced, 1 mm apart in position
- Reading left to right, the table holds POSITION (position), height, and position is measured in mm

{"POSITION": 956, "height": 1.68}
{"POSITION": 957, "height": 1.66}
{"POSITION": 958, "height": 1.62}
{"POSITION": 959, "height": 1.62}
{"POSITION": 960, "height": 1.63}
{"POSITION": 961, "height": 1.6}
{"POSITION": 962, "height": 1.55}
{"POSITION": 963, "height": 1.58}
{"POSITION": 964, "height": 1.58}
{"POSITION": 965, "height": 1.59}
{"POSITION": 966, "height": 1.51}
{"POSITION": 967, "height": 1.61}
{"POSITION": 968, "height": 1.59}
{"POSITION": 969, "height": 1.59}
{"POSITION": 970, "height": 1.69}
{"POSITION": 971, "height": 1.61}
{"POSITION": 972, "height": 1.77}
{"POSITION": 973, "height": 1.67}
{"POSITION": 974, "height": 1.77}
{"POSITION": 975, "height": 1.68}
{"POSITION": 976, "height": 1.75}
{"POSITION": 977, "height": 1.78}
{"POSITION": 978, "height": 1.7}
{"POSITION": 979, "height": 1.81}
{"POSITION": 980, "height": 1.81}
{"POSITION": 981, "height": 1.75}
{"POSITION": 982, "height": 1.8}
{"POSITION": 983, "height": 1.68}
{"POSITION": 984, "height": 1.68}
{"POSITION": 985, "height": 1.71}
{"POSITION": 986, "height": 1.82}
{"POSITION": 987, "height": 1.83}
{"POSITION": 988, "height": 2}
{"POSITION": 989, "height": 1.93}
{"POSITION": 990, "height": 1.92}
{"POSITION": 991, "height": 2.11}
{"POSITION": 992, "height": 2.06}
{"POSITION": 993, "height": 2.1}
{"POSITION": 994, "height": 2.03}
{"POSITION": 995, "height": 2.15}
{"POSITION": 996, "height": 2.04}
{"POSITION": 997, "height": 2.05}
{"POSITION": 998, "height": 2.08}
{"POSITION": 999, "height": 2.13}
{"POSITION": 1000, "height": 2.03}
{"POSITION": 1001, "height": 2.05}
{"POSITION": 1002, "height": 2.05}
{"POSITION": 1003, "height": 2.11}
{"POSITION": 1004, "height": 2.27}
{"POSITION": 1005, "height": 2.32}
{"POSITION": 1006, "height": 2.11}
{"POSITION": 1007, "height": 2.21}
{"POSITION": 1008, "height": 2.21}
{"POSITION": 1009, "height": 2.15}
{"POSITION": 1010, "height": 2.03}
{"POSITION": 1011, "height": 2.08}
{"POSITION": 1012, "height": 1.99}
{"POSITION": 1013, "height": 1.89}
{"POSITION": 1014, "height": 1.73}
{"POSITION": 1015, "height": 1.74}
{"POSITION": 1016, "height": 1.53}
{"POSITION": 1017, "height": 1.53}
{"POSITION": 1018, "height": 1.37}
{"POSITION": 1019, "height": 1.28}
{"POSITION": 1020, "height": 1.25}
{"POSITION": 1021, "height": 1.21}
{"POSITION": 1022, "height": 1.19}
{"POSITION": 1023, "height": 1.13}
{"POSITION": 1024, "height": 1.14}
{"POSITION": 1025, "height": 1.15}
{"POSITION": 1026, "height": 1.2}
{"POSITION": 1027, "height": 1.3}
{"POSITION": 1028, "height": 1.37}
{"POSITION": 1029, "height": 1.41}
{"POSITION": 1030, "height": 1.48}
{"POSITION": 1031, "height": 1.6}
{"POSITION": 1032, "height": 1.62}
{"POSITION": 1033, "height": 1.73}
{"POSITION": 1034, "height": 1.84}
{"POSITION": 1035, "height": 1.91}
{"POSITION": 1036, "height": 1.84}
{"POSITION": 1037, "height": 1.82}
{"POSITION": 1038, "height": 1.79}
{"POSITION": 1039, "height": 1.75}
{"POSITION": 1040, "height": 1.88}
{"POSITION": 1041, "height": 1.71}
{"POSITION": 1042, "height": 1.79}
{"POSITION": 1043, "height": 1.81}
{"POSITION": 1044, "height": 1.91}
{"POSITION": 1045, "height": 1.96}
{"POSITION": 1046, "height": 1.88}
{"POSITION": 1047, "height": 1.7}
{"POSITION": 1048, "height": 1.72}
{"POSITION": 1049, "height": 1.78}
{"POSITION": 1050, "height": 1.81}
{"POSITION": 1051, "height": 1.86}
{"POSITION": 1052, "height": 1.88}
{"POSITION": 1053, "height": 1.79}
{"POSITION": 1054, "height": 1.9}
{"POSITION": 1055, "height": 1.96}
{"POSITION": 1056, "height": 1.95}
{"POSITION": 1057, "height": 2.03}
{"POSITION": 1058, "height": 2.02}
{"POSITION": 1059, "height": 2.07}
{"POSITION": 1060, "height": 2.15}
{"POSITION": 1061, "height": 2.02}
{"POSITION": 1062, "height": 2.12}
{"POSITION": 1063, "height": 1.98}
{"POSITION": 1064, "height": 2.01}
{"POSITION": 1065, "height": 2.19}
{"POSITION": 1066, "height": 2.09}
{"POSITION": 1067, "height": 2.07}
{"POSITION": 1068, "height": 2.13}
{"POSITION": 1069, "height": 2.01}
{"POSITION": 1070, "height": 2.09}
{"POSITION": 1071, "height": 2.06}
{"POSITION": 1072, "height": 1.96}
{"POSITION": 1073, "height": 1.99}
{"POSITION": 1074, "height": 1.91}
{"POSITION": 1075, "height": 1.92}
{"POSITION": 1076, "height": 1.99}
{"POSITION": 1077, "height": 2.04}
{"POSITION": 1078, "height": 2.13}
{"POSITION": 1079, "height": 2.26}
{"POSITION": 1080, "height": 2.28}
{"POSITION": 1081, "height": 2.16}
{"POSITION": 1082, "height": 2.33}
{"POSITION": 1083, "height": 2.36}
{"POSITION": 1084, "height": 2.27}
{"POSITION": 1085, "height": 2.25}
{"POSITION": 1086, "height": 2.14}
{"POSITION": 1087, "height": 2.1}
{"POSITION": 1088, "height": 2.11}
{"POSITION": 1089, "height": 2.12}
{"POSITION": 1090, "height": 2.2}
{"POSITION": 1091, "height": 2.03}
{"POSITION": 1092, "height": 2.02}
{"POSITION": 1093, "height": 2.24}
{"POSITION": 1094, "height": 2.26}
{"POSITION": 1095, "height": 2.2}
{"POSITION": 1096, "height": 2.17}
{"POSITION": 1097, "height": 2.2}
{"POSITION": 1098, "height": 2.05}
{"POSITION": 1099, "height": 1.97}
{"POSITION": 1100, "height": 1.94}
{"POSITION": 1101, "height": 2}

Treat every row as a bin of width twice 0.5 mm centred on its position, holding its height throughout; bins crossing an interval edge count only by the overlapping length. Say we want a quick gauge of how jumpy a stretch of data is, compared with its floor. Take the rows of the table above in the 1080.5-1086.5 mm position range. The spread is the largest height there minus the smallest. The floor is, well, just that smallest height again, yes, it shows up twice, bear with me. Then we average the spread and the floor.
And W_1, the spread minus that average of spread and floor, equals -0.96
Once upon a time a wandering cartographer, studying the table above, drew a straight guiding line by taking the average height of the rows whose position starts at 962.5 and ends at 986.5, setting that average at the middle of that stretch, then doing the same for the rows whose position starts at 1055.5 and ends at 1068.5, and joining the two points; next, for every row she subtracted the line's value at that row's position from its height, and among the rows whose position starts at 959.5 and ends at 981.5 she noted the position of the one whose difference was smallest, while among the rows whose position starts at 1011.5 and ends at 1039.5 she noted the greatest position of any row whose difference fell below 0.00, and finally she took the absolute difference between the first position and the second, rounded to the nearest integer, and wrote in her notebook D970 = 73 mm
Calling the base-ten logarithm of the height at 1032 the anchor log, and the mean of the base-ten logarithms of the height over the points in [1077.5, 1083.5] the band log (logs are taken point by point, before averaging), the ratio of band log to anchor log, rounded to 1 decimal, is 1.7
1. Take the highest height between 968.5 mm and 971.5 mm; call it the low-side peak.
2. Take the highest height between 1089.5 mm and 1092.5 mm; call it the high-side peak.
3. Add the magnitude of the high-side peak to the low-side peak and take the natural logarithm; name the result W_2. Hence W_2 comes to 1.36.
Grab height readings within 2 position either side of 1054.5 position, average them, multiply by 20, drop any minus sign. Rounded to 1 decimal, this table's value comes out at 38.0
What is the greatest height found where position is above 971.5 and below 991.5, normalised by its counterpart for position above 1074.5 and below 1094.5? 0.89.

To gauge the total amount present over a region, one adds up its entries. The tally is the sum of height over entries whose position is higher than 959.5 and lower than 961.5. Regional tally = 3.23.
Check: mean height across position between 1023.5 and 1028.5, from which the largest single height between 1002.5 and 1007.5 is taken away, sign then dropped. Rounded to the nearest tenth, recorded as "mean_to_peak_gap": 1.1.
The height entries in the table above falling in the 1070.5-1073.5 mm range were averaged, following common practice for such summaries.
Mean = 2.00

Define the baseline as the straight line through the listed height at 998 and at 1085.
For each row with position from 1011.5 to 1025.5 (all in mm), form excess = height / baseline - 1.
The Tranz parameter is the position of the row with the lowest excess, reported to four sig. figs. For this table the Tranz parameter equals 1023 mm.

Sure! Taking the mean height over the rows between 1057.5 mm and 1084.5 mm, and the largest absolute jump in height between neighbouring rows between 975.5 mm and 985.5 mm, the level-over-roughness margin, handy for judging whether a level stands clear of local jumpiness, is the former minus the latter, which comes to 1.98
